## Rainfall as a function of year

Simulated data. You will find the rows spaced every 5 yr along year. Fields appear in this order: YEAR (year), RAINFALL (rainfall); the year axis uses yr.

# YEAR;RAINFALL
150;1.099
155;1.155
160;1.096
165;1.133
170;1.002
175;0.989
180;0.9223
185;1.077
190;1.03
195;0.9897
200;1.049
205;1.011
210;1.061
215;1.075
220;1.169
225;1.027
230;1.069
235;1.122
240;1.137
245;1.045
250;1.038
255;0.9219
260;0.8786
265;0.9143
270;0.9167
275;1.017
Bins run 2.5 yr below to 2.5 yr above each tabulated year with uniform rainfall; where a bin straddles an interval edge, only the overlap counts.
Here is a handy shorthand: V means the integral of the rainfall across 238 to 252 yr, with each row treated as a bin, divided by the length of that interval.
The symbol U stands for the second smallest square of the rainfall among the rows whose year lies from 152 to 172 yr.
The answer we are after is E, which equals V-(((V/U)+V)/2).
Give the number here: 0.090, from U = 1.20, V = 1.07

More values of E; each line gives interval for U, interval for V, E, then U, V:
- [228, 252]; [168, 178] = 0.042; 1.09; 0.99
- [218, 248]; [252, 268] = 0.038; 1.09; 0.91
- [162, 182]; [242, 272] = -0.011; 0.98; 0.96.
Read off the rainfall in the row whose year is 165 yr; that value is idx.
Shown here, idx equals 1.133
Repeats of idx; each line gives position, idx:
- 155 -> 1.155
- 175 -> 0.989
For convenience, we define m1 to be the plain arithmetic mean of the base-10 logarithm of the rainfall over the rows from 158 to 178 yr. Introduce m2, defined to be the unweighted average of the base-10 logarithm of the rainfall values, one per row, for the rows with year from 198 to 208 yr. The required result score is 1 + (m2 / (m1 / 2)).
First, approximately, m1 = 0.023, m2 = 0.013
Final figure 2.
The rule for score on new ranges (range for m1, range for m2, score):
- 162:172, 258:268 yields -2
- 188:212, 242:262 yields -1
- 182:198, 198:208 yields 3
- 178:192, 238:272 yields -6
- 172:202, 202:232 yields 17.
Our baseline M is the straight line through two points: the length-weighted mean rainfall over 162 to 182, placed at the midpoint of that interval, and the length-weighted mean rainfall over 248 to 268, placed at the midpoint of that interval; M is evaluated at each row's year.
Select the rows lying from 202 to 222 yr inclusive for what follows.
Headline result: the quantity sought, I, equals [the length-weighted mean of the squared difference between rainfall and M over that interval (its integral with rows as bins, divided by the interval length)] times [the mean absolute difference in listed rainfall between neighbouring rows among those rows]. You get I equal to 0.0007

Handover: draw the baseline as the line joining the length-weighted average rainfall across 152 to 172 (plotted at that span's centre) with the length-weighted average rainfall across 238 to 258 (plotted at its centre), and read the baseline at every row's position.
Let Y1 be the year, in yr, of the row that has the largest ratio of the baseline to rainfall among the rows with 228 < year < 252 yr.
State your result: 250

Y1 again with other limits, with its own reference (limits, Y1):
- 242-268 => 260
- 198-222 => 205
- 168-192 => 180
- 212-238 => 225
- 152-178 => 175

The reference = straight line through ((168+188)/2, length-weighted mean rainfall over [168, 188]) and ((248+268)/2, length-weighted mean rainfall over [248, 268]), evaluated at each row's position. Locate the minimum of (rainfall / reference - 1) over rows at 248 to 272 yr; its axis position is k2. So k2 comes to 260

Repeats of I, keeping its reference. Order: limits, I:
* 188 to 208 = 0.0001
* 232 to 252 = 0.0008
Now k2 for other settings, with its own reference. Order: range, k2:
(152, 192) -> 180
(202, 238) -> 205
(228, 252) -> 250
